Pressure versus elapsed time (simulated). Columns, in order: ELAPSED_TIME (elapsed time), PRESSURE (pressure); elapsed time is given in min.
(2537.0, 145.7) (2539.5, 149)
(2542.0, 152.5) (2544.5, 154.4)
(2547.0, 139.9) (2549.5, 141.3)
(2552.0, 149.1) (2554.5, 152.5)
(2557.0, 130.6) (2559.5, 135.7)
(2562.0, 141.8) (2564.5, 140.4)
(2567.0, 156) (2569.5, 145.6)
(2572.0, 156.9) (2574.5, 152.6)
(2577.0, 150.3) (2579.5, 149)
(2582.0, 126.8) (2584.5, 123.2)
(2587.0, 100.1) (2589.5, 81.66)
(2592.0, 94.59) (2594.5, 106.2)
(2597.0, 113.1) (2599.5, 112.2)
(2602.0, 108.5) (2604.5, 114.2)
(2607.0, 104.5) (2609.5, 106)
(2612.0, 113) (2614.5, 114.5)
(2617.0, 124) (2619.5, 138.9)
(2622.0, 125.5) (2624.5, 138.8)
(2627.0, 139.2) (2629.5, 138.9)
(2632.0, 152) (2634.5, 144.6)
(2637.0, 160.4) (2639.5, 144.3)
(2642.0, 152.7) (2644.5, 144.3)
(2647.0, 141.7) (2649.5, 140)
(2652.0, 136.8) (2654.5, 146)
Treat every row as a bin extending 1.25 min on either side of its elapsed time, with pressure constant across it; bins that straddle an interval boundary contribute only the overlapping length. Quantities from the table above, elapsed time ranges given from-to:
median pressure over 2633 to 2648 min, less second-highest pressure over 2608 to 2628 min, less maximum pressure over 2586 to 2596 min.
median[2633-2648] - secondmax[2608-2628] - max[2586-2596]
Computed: -101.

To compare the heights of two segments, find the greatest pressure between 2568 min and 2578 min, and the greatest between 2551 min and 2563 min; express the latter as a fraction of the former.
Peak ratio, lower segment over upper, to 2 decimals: 0.97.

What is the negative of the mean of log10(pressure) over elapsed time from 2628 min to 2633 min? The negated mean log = -2.16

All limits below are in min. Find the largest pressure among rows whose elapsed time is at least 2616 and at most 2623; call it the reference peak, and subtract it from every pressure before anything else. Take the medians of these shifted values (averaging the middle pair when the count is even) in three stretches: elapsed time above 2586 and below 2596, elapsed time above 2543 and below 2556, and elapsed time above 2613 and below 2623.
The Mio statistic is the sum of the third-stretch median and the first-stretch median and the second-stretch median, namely -46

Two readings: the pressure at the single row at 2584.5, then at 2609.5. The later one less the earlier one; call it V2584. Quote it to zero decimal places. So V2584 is -17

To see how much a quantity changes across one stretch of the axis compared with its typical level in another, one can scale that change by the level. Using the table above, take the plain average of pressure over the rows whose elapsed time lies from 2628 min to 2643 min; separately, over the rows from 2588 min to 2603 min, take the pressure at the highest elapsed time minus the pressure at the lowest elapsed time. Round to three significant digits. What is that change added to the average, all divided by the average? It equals 1.18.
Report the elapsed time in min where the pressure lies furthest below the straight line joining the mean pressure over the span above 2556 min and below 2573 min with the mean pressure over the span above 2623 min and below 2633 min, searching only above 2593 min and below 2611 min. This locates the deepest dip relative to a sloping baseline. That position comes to 2607.0 min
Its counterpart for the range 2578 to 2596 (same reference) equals 2589.5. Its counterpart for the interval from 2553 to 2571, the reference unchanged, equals 2557.0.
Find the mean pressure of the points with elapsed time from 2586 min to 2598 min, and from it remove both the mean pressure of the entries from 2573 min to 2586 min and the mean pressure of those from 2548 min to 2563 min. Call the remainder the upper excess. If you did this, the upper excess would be -183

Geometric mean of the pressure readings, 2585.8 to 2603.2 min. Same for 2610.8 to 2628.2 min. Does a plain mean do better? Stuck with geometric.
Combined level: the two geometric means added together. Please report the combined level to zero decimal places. 229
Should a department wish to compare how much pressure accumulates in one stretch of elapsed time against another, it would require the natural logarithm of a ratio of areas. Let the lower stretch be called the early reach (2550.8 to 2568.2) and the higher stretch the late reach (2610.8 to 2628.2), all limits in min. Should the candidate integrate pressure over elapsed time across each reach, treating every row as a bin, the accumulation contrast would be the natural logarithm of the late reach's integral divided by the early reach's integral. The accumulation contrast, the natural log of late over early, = -0.12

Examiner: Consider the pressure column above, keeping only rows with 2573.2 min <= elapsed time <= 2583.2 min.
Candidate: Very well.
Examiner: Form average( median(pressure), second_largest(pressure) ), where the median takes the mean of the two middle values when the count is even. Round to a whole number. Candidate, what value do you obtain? 150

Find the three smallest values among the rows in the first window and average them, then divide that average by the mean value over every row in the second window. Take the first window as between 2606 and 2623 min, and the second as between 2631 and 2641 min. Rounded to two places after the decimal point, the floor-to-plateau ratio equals 0.72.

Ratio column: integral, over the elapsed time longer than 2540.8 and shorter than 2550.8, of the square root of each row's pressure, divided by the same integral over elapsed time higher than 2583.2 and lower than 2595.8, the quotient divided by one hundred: 0.010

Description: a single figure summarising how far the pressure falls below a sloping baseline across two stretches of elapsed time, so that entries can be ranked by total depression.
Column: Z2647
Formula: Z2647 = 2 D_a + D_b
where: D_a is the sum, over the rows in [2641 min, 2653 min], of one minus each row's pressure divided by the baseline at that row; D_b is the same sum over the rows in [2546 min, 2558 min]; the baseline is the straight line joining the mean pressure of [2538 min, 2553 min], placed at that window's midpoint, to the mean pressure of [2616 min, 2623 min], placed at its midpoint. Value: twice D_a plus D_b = -1.5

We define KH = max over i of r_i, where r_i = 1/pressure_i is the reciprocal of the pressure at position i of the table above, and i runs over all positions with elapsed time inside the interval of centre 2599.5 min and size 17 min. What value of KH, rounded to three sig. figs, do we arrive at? 0.0106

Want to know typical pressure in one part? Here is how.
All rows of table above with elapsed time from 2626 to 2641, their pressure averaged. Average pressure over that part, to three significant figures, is 147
